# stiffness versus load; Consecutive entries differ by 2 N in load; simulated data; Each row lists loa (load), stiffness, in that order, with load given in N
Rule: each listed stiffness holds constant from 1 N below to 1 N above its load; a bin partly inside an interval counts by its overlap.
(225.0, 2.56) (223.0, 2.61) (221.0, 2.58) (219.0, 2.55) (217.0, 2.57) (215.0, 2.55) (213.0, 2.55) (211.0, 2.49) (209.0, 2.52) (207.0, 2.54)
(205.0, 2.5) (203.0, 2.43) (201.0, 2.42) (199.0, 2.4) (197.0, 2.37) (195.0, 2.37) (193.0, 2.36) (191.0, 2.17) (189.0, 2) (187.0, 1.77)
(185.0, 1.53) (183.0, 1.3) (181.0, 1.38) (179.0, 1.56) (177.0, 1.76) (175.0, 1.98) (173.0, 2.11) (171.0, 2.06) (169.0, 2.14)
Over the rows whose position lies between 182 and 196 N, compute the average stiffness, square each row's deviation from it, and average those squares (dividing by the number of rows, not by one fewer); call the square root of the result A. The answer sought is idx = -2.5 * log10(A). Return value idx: 1.0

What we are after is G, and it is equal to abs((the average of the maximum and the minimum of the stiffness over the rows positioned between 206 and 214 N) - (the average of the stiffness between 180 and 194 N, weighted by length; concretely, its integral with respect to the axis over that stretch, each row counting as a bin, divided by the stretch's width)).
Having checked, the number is 0.73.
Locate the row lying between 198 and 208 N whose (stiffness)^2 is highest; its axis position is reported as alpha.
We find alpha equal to 207.0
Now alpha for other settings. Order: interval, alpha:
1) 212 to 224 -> 223.0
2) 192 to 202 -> 201.0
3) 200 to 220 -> 217.0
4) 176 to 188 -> 187.0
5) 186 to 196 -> 195.0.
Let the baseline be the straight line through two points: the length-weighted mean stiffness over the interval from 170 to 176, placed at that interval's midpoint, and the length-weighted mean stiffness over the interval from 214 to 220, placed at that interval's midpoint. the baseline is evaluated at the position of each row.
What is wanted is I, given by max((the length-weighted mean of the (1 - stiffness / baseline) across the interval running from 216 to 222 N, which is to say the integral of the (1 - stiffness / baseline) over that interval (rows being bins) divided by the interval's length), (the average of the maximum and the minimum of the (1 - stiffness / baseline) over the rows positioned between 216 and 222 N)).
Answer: 0.01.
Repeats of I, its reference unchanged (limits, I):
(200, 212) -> -0.02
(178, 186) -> 0.33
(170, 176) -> 0.01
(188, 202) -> 0.03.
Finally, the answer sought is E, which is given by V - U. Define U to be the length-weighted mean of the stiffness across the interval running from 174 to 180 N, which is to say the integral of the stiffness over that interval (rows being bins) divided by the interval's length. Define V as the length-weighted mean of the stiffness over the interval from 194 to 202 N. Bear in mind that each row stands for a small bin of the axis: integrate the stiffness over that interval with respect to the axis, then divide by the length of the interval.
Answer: 0.6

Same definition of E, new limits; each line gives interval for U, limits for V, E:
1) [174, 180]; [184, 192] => 0.1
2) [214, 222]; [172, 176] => -0.5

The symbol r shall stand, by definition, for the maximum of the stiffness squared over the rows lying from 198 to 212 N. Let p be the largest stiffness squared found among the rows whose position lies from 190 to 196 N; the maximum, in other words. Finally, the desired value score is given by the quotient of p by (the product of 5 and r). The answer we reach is 0.17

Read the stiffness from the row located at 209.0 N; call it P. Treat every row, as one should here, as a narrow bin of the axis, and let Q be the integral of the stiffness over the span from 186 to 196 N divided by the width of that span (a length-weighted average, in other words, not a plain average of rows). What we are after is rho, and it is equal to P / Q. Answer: 1.2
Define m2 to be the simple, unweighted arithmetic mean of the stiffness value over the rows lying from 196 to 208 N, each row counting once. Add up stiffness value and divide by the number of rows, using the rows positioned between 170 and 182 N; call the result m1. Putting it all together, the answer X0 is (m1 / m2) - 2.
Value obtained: -1.3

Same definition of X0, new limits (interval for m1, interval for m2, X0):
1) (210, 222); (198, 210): -1.0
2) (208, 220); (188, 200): -0.9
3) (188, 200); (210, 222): -1.1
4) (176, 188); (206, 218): -1.4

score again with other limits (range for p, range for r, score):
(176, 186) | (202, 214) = 0.10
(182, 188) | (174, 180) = 0.16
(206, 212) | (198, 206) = 0.21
